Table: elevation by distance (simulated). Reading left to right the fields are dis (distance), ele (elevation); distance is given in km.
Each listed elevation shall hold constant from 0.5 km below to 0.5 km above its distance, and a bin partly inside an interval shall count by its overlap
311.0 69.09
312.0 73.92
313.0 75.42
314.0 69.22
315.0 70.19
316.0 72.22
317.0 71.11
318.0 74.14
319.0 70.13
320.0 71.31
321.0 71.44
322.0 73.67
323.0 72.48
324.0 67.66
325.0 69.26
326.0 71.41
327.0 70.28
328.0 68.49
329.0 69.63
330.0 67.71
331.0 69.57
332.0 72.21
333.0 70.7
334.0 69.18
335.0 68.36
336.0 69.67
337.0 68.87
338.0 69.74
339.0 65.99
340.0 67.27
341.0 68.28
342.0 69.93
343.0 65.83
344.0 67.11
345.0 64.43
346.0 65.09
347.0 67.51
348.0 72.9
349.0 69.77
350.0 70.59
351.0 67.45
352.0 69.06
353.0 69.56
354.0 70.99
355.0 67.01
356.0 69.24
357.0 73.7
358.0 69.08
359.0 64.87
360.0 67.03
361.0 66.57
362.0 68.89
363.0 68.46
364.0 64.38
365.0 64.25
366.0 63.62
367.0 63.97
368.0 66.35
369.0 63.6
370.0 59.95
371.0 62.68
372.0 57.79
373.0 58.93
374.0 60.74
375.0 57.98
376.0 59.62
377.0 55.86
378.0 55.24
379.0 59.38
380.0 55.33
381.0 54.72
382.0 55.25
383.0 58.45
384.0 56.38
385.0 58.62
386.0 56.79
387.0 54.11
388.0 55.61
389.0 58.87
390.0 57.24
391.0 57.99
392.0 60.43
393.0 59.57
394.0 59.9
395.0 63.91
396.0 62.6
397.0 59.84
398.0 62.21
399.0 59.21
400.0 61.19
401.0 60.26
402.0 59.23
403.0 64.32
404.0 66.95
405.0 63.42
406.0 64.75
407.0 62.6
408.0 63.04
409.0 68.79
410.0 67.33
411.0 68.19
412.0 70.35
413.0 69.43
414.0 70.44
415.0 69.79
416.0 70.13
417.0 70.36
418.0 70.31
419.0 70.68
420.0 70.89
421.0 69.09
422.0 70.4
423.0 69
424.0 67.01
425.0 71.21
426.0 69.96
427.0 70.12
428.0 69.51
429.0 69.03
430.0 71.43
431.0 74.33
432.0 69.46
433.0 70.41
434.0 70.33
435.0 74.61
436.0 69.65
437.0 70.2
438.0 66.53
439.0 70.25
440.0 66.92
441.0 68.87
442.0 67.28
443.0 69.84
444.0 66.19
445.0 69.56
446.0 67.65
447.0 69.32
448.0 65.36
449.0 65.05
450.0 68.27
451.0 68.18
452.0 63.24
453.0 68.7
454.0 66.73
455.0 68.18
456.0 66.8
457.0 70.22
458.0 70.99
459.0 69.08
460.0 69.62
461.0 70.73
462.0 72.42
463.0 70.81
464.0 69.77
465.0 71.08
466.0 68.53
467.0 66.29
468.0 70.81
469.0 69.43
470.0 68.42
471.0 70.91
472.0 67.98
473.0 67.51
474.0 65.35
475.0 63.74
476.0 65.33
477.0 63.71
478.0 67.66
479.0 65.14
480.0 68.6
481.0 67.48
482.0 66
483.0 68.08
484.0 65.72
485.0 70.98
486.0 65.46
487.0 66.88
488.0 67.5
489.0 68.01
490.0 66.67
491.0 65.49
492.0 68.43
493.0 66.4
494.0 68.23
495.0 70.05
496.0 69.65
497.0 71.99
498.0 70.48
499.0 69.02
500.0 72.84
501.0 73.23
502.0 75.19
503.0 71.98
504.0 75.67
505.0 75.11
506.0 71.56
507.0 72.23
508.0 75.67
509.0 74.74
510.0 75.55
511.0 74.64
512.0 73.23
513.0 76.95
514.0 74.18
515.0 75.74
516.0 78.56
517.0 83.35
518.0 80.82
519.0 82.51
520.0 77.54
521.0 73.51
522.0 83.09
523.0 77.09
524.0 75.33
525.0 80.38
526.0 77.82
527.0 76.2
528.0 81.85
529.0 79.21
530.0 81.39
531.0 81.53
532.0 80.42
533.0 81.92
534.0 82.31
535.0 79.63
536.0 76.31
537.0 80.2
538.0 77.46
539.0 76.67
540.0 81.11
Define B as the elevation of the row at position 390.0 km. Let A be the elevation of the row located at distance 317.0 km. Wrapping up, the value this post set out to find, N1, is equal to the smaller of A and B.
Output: 57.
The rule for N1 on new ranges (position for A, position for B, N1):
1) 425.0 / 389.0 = 59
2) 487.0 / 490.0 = 67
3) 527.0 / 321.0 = 71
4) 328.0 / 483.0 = 68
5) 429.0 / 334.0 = 69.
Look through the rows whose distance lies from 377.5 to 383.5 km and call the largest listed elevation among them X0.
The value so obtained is 59.38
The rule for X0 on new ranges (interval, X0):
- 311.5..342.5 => 75.42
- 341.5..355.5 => 72.9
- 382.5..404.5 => 66.95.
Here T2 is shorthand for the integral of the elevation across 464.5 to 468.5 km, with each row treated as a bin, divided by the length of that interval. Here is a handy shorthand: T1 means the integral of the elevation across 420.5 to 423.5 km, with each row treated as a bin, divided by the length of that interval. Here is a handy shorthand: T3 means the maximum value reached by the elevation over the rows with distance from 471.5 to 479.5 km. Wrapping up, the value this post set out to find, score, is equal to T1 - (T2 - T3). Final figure 68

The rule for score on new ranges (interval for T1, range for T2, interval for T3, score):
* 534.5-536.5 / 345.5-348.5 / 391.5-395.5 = 73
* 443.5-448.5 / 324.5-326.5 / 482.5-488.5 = 68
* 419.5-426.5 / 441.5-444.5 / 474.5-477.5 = 67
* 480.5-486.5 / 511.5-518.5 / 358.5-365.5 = 59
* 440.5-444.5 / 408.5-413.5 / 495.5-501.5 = 72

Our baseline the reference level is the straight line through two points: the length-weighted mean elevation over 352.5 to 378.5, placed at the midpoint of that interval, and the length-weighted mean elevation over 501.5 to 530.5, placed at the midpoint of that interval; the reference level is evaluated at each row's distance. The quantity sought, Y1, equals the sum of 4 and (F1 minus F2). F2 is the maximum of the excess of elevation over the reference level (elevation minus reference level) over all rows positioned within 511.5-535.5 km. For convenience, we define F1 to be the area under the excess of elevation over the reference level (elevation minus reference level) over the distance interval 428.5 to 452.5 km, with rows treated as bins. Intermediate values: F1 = -42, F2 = 6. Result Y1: -44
